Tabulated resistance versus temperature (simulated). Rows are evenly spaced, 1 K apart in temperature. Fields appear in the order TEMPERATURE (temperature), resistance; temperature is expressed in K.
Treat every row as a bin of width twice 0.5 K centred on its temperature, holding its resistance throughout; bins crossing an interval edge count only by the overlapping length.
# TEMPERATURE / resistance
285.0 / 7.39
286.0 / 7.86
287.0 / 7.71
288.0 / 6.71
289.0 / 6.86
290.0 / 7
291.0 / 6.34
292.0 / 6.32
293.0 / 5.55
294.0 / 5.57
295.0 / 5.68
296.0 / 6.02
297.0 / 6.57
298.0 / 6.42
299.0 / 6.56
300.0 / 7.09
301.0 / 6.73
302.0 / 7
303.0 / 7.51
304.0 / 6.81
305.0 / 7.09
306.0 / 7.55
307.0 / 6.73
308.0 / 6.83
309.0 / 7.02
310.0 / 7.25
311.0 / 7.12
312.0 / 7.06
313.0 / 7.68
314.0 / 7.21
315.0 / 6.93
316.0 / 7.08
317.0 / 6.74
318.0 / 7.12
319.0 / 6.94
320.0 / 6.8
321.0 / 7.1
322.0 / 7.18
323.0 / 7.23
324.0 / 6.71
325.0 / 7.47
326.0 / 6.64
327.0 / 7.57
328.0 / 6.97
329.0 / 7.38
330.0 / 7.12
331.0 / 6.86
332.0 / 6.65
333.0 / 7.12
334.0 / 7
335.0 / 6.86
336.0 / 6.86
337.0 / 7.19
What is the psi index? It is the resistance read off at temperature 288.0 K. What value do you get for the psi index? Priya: 6.71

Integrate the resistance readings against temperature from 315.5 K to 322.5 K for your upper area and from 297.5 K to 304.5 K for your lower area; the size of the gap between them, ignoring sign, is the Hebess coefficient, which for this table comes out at 1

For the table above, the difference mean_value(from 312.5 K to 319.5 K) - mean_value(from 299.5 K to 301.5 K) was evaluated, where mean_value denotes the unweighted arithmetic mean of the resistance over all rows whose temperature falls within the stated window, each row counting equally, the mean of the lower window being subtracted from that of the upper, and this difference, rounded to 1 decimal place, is 0.2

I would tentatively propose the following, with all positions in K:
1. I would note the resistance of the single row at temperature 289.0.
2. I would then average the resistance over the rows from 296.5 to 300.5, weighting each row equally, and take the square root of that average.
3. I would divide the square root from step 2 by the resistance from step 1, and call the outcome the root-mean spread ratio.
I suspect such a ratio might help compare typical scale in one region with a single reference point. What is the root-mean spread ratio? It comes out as 0.376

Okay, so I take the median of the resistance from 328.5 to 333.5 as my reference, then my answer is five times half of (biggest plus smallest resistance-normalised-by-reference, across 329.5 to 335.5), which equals 4.83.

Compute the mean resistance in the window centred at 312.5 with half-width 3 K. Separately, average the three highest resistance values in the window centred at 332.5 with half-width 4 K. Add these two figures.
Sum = 14.4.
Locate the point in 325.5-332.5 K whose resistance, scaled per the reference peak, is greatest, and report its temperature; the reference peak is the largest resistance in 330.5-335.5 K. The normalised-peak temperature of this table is 327.0 K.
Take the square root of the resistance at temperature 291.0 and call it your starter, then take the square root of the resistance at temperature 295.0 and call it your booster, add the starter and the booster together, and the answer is 4.90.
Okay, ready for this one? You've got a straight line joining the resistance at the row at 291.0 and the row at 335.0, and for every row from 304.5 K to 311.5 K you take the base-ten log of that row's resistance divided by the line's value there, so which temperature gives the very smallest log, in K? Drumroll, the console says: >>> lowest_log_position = 307.0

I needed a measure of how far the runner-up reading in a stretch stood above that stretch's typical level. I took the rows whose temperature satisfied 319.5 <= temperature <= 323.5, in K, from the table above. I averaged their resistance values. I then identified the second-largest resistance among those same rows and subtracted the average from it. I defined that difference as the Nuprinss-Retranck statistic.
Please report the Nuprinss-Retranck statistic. 0.10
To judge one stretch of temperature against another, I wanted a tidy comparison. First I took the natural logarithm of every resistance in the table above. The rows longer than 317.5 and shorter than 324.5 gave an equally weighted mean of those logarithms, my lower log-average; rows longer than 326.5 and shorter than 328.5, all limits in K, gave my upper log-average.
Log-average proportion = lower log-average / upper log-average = 0.98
